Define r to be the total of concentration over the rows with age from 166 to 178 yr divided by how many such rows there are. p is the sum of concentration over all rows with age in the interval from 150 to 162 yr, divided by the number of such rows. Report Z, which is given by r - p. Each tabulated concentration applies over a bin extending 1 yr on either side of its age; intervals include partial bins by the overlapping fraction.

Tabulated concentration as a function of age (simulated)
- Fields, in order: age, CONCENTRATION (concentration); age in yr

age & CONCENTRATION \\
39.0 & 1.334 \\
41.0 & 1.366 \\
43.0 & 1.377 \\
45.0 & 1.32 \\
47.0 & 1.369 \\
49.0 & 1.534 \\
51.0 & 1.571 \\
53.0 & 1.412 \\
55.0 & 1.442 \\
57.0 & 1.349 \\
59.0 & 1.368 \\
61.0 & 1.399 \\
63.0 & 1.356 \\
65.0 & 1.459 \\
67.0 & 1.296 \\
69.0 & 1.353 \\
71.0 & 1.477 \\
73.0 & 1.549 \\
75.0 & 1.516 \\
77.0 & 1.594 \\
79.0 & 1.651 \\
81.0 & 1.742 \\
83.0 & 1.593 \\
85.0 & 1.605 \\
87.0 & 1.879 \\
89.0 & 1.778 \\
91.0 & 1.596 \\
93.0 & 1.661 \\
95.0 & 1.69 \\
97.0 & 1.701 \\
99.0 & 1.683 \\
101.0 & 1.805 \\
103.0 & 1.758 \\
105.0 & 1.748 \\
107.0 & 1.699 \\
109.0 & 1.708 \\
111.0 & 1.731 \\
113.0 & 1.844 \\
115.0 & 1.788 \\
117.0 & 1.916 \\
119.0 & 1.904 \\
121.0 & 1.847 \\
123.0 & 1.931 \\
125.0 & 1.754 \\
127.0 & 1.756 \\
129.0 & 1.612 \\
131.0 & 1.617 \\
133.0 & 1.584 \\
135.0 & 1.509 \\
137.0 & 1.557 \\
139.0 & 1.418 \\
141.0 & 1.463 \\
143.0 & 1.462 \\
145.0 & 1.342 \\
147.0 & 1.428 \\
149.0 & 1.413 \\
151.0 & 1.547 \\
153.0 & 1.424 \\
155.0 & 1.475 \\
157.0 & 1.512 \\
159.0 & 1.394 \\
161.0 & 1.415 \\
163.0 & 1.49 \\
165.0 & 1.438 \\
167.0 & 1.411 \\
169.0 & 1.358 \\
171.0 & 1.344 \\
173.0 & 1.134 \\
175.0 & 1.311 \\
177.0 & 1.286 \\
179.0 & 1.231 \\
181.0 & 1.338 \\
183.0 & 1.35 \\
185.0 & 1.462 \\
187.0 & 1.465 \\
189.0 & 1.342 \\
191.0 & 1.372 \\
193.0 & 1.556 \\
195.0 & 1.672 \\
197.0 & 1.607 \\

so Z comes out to -0.15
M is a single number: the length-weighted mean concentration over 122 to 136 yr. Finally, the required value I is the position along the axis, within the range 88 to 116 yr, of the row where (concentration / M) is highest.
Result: 113.0 yr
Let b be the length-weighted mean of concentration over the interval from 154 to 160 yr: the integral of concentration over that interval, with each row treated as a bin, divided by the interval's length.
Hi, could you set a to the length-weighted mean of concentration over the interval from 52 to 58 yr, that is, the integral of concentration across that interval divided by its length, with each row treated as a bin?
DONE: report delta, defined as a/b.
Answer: 0.96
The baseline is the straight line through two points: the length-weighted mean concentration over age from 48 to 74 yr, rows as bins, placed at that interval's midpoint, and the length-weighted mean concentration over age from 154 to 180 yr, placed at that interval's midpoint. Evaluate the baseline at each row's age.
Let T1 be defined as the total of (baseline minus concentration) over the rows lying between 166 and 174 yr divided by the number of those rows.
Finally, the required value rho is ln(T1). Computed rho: -2.9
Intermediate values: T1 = 0.06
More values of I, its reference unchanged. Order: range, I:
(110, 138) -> 123.0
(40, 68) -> 51.0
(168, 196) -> 195.0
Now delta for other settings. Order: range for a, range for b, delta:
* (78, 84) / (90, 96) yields 1.01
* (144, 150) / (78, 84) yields 0.84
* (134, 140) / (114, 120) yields 0.80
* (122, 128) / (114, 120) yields 0.97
